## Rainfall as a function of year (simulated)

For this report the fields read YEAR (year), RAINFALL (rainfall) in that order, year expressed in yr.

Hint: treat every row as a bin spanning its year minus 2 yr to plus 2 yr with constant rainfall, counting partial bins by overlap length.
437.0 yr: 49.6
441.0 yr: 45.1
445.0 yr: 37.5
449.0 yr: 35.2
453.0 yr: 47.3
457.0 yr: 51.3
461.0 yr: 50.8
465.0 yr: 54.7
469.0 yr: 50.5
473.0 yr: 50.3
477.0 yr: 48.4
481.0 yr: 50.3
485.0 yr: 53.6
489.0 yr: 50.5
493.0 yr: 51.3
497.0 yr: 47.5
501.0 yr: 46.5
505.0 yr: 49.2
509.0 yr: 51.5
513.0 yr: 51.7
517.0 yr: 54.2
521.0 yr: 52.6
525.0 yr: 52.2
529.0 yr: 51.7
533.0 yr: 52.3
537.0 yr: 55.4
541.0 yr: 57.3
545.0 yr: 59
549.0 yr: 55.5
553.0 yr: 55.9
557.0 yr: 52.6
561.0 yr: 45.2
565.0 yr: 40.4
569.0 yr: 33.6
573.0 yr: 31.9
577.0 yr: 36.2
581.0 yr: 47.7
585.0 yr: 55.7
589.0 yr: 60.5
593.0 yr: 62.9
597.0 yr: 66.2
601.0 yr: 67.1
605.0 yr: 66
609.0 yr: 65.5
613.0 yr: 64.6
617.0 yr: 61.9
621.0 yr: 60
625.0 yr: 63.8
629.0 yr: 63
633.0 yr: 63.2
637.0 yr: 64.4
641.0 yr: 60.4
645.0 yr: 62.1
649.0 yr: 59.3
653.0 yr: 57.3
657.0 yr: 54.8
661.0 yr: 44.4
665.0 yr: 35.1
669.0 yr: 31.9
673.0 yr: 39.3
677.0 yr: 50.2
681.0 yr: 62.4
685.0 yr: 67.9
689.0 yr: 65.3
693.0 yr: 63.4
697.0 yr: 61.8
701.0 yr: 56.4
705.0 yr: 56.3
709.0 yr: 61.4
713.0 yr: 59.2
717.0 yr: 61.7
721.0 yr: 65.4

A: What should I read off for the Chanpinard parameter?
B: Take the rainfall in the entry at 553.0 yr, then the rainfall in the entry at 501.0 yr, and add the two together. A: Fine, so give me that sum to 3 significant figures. 102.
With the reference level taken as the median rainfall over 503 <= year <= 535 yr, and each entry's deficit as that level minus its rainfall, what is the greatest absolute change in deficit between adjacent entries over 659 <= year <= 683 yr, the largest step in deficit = 12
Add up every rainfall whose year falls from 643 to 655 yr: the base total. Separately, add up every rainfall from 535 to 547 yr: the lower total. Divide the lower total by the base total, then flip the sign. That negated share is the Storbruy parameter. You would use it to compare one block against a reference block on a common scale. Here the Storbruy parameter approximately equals -1.0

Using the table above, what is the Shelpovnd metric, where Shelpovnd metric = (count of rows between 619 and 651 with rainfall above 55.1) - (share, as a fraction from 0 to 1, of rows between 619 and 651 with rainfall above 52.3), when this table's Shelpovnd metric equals 7.0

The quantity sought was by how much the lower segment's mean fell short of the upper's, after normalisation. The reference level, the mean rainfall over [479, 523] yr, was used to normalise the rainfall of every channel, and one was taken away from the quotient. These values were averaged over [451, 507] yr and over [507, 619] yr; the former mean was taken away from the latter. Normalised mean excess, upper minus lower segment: 0.072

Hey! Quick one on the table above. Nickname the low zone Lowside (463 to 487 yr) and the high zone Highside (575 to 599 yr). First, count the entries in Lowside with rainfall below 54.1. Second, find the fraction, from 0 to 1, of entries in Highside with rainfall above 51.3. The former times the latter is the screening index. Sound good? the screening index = 3.3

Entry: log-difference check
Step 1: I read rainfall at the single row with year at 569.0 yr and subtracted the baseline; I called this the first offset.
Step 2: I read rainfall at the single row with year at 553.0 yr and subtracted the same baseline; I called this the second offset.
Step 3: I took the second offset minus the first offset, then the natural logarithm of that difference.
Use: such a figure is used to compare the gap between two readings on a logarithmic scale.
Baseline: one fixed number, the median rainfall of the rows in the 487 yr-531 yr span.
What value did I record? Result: 3.1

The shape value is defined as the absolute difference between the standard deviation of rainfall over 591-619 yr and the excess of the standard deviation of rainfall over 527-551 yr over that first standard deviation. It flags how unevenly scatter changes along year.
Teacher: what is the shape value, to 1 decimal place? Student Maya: 0.9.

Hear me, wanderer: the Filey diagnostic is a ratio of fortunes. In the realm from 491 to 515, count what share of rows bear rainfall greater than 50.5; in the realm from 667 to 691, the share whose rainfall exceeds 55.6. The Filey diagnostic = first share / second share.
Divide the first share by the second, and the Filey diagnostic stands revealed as 1.0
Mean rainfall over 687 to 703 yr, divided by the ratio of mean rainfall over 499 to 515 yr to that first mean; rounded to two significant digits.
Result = 77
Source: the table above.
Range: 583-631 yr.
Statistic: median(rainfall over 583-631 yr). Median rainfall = 63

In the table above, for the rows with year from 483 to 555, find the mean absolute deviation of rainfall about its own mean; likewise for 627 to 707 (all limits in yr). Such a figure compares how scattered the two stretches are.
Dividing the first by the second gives 0.3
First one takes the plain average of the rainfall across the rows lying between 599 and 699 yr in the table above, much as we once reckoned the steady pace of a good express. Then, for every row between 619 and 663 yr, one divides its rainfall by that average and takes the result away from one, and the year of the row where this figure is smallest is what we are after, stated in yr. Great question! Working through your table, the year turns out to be 637.0 yr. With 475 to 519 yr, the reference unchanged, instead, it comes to 517.0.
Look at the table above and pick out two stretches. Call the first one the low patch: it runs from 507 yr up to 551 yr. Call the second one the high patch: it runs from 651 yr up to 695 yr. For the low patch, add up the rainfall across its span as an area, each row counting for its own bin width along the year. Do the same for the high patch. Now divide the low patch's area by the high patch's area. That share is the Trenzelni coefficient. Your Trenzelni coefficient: 1.04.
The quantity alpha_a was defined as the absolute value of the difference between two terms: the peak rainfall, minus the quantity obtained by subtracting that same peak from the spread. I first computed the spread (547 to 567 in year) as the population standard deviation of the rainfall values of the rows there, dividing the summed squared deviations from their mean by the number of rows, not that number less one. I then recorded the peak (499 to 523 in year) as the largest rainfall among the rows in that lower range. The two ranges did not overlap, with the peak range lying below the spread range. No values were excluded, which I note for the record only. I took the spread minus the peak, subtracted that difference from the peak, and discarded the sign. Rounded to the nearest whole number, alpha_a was 102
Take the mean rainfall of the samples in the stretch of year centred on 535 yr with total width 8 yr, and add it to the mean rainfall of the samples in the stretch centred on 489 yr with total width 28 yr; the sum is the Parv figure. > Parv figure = 104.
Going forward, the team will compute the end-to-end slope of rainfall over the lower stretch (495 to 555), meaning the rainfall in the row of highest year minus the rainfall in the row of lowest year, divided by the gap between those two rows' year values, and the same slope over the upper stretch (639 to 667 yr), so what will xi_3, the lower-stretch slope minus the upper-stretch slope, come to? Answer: 1.2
